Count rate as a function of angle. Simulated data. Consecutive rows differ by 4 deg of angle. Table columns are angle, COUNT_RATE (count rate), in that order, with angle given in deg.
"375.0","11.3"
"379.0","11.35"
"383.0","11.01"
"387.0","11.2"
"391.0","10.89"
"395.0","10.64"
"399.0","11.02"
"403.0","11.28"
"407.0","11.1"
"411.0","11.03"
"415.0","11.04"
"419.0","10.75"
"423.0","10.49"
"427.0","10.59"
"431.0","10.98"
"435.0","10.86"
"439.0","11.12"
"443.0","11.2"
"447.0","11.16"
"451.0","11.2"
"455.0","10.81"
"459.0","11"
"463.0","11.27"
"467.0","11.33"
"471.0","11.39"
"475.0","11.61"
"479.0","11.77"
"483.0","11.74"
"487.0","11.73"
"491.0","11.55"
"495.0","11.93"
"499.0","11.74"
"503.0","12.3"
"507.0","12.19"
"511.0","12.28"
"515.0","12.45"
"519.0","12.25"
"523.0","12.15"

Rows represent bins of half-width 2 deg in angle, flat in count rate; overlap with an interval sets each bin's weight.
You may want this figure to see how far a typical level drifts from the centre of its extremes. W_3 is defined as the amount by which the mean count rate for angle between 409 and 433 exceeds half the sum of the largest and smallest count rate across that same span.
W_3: 0.048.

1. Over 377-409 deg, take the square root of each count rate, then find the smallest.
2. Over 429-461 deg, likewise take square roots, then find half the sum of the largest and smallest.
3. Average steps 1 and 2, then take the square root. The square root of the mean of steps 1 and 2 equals 1.81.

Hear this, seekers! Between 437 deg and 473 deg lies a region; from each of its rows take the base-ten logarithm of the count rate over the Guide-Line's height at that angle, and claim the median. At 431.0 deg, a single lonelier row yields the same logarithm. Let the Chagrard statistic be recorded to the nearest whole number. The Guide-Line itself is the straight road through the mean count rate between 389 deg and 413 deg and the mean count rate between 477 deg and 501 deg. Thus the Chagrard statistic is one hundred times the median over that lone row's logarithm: 82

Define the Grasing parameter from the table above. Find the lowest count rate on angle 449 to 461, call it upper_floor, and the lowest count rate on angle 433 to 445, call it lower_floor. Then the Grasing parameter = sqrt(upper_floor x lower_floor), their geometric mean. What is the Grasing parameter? 10.8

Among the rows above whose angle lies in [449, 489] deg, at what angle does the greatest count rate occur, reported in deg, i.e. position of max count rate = 479.0 deg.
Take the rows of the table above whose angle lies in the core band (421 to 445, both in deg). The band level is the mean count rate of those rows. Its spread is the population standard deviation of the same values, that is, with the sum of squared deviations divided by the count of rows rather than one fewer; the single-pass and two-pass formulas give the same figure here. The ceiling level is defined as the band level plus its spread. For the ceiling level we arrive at 11.1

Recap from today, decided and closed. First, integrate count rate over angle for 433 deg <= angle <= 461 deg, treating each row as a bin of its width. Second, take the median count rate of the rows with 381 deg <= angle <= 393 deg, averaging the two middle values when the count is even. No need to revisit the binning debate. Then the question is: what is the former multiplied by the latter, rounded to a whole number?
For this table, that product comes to 3406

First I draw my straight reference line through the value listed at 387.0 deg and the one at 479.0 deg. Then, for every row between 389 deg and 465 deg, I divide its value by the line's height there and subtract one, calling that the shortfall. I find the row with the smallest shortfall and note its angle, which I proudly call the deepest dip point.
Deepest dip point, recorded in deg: 423.0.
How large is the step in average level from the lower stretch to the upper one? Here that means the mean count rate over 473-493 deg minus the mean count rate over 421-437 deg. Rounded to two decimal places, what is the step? 0.95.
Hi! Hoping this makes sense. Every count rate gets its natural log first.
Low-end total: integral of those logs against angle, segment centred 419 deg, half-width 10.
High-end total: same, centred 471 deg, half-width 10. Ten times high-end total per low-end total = 10.26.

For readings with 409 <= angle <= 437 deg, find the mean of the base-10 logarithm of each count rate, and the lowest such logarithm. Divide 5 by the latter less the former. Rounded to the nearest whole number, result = -374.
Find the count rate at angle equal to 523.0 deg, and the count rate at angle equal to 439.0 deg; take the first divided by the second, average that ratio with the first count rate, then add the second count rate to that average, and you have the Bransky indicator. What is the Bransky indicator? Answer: 17.7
